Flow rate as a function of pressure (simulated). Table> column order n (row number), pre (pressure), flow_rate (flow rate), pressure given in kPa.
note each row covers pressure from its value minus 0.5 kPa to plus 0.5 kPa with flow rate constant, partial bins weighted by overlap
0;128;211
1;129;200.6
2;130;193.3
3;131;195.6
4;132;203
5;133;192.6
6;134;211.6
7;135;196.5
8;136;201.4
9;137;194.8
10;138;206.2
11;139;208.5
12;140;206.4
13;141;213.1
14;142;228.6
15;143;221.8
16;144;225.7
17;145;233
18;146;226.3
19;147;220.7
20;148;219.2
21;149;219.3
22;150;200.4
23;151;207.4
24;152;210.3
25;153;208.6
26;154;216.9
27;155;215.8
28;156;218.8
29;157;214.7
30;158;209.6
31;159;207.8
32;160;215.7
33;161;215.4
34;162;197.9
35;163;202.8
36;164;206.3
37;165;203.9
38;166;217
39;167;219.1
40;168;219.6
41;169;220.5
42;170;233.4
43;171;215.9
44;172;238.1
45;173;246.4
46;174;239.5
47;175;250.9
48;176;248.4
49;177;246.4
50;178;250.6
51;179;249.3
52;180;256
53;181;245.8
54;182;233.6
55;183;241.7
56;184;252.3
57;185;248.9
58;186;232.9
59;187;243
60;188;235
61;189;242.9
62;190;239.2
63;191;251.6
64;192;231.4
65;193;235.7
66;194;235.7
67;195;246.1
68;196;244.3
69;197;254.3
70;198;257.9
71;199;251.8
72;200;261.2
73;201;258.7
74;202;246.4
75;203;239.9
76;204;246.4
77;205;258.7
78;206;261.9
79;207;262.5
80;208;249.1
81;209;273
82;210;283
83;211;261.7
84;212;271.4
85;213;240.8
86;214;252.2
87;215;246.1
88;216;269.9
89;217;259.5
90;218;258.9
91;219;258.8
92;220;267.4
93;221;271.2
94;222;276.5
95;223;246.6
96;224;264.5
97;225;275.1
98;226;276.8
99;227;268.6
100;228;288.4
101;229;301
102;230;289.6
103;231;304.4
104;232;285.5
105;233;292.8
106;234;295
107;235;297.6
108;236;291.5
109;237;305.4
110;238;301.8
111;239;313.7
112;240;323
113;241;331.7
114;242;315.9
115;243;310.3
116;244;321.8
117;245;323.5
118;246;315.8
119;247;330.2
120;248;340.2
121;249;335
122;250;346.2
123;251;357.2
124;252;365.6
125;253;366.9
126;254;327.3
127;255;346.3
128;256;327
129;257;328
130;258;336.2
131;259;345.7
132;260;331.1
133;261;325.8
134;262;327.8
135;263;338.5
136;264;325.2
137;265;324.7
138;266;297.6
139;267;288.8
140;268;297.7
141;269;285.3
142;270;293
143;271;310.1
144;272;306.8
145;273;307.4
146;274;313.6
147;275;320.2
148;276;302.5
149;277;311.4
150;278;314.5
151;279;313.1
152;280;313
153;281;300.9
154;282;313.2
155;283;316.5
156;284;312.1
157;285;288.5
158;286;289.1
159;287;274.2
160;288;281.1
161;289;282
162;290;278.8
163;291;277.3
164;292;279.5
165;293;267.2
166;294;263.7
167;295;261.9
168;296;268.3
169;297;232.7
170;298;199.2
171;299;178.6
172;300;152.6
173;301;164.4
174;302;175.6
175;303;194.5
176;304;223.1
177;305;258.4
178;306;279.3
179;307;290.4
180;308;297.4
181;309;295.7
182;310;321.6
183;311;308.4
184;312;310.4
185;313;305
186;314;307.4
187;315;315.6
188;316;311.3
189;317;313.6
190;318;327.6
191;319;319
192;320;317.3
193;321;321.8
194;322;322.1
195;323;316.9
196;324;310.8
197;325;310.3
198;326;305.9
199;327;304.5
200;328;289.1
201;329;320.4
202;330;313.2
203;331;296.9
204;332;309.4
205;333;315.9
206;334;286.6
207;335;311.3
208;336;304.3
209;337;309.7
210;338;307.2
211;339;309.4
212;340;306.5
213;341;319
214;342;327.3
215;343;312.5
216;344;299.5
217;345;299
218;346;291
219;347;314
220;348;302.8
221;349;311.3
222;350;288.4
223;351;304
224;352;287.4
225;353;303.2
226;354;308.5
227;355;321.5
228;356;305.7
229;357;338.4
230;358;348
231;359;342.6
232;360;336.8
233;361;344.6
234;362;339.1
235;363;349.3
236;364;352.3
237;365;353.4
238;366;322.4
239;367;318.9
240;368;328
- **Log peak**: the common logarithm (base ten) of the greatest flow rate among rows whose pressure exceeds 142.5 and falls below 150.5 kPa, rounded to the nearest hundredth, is 2.37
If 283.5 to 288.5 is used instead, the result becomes 2.49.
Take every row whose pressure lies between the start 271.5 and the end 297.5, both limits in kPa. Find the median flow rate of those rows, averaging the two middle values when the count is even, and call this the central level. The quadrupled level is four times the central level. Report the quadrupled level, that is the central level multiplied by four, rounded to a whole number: 1180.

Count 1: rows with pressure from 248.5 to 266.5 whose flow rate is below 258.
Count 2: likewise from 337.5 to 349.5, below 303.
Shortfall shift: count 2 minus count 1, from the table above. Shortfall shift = 4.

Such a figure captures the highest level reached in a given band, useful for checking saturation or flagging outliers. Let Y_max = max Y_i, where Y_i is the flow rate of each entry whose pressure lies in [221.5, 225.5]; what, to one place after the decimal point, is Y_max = 276.5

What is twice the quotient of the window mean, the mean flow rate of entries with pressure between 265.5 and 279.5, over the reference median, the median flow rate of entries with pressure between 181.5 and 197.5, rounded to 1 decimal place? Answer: 2.5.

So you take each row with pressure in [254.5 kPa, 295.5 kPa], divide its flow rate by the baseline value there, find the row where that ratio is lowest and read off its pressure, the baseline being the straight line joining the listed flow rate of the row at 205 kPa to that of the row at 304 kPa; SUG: 295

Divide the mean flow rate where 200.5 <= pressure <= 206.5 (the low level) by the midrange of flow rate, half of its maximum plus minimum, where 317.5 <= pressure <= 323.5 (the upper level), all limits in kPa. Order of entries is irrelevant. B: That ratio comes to 0.78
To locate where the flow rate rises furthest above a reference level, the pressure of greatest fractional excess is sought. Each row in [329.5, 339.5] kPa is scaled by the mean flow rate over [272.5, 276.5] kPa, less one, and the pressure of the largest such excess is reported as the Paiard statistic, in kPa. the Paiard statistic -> 333 kPa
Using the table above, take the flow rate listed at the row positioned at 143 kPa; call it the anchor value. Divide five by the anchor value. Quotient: 0.023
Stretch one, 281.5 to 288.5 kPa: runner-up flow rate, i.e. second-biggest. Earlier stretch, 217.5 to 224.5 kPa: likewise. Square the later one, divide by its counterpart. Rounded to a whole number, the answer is 362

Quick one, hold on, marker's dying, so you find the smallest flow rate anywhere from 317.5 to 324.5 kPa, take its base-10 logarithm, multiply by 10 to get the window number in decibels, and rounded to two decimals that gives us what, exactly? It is 24.92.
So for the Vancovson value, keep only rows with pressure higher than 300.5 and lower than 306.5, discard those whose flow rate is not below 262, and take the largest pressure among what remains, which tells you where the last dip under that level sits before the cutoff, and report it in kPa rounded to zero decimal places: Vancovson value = 305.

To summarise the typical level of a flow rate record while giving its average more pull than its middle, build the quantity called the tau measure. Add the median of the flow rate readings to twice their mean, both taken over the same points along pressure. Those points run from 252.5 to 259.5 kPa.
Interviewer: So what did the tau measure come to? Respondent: 1015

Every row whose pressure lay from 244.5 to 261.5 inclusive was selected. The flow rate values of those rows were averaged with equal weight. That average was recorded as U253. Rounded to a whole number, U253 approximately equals 338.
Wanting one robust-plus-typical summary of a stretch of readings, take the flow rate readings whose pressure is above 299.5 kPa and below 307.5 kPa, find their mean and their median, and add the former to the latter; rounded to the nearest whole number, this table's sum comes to 426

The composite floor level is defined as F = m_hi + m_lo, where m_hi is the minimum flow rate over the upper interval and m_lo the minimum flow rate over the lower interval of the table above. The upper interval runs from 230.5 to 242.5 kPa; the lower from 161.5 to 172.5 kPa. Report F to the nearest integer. 483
